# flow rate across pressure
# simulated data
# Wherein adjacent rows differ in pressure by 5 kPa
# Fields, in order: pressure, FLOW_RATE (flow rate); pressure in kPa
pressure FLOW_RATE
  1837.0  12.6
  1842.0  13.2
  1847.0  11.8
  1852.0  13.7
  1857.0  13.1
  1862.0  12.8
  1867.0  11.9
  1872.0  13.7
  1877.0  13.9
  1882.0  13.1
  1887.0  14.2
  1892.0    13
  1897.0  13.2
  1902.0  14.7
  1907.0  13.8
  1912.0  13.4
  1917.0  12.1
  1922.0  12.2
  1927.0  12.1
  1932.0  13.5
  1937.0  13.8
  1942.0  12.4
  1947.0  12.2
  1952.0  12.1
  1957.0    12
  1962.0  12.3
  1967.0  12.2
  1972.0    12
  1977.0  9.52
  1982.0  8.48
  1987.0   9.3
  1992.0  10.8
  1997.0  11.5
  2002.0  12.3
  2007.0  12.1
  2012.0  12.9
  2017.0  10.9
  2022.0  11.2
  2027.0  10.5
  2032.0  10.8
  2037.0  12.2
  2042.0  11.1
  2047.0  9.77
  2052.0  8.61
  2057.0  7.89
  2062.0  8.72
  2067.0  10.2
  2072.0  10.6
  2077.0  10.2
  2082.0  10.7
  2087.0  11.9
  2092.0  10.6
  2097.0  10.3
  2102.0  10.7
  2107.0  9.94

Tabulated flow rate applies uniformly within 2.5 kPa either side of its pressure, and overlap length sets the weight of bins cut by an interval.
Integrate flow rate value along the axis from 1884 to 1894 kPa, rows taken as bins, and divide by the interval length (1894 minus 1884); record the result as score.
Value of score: 13.6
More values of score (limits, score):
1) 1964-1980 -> 11.2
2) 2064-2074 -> 10.3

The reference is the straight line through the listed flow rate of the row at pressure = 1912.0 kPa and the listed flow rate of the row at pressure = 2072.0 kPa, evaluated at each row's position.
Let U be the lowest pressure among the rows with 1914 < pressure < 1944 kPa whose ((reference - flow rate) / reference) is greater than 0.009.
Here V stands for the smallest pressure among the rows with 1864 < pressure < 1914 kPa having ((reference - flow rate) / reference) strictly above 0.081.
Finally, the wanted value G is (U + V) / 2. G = 1892.0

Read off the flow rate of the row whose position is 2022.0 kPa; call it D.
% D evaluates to 11.2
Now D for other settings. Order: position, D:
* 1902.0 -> 14.7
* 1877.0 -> 13.9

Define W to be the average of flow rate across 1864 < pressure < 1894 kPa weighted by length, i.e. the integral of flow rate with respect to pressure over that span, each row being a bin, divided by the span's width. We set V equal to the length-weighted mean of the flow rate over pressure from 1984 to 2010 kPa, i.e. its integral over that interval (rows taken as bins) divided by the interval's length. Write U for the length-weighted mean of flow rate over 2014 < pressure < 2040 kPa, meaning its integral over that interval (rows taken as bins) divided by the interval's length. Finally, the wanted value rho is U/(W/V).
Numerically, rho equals 9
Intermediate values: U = 11.2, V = 11.2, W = 13.3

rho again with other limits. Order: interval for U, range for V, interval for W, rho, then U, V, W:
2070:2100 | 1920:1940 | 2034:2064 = 14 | 10.7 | 12.9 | 9.7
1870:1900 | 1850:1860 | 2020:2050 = 17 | 13.5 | 13.4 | 10.9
